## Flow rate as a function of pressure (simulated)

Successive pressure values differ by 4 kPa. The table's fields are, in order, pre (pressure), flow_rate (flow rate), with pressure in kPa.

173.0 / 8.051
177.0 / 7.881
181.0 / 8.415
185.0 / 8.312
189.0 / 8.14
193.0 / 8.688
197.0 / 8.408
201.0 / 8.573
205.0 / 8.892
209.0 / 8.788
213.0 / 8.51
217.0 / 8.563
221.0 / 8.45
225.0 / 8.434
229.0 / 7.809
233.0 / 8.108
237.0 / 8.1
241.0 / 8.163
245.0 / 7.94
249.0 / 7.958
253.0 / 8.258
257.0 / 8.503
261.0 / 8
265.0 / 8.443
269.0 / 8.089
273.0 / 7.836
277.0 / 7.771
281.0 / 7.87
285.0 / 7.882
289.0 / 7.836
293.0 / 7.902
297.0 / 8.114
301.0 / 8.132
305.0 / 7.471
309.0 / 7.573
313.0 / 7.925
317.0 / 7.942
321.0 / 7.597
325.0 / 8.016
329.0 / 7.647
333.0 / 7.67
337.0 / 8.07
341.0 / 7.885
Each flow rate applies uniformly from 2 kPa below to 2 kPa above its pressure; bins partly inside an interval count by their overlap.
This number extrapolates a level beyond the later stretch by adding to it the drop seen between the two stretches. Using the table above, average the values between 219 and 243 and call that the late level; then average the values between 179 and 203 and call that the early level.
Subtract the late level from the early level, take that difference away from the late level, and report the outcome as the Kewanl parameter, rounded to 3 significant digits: 7.93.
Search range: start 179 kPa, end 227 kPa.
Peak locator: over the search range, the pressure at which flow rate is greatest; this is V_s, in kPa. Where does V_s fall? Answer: 205.0 kPa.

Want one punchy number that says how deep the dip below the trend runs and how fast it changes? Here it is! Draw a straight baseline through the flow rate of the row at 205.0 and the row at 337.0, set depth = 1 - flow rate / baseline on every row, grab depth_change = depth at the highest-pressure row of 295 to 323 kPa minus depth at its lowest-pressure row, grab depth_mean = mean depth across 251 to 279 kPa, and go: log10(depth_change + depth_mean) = -1.04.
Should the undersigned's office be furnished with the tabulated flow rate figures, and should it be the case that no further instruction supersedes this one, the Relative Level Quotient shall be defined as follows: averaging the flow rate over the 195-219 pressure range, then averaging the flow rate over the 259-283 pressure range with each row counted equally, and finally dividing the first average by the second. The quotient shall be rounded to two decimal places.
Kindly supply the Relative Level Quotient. 1.08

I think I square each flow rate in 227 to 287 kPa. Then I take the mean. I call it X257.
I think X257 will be 64.8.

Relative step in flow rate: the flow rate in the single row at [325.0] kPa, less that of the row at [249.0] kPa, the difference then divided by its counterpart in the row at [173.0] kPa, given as 0.007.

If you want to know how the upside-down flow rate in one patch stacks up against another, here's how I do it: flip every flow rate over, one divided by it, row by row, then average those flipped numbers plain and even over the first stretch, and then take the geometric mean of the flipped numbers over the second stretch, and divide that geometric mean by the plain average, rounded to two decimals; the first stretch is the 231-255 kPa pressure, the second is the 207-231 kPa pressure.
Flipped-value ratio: 0.96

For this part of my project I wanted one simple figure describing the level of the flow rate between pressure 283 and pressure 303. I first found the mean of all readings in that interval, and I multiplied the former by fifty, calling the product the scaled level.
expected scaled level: 399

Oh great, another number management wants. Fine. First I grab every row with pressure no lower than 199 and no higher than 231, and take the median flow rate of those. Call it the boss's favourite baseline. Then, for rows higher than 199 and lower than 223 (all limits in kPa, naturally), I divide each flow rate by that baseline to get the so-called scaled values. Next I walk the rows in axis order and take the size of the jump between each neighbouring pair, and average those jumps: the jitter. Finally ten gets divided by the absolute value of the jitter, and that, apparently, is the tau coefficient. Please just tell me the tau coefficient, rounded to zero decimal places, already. 492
